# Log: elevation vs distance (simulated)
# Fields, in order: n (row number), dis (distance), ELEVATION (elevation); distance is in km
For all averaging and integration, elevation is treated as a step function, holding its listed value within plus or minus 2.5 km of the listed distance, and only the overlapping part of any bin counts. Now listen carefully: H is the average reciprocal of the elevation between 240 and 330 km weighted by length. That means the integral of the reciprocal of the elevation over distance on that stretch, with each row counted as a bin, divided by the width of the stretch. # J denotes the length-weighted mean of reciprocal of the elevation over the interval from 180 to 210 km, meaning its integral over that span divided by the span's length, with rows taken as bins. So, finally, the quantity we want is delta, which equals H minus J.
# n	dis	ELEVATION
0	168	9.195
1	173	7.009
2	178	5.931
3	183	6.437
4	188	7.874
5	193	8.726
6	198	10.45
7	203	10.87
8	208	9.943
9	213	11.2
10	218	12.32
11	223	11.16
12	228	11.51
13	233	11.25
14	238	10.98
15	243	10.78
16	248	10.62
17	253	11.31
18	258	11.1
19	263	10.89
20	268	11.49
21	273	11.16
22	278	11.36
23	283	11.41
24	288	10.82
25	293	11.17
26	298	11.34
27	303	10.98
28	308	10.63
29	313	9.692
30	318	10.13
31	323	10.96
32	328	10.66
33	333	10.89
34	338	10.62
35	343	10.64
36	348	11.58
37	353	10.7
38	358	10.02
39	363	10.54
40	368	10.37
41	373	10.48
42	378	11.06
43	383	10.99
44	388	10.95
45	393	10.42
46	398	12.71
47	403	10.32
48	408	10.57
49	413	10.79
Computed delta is -0.024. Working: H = 0.0918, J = 0.115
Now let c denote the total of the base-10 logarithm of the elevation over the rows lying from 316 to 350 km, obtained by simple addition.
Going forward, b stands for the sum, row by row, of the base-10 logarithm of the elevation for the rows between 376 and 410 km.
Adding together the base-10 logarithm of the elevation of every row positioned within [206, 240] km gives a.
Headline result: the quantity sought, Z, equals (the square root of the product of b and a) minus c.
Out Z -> 0.084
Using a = 7.34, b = 7.28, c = 7.23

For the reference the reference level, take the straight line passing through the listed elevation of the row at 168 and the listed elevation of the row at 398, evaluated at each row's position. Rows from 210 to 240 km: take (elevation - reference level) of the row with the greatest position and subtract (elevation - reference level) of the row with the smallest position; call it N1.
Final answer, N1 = -0.6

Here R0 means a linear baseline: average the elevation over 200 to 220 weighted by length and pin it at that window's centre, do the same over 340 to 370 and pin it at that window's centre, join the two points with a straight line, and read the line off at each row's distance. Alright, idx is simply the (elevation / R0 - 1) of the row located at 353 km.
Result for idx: 0.00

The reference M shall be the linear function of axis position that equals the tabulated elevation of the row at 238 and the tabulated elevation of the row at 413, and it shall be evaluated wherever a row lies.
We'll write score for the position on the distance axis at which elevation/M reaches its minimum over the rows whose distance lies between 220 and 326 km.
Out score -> 313 km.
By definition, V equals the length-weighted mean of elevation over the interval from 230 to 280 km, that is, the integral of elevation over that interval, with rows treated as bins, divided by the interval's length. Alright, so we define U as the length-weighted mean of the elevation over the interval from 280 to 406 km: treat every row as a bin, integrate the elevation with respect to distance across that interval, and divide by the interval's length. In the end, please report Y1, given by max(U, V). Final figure 11.1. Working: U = 10.80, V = 11.1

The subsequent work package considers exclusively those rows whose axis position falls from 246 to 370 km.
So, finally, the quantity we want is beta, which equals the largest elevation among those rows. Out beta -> 11.58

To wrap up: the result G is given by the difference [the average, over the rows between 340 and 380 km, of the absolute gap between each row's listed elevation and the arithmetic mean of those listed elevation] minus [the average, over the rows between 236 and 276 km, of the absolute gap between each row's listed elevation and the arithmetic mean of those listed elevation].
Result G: 0.1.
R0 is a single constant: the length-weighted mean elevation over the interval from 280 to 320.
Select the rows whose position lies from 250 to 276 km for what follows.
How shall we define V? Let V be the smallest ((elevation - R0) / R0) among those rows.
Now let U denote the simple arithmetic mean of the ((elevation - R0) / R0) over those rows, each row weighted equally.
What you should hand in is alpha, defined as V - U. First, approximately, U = 0.04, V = 0.01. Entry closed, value -0.028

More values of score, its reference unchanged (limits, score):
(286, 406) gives 313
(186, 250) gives 188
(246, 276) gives 248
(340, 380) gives 358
